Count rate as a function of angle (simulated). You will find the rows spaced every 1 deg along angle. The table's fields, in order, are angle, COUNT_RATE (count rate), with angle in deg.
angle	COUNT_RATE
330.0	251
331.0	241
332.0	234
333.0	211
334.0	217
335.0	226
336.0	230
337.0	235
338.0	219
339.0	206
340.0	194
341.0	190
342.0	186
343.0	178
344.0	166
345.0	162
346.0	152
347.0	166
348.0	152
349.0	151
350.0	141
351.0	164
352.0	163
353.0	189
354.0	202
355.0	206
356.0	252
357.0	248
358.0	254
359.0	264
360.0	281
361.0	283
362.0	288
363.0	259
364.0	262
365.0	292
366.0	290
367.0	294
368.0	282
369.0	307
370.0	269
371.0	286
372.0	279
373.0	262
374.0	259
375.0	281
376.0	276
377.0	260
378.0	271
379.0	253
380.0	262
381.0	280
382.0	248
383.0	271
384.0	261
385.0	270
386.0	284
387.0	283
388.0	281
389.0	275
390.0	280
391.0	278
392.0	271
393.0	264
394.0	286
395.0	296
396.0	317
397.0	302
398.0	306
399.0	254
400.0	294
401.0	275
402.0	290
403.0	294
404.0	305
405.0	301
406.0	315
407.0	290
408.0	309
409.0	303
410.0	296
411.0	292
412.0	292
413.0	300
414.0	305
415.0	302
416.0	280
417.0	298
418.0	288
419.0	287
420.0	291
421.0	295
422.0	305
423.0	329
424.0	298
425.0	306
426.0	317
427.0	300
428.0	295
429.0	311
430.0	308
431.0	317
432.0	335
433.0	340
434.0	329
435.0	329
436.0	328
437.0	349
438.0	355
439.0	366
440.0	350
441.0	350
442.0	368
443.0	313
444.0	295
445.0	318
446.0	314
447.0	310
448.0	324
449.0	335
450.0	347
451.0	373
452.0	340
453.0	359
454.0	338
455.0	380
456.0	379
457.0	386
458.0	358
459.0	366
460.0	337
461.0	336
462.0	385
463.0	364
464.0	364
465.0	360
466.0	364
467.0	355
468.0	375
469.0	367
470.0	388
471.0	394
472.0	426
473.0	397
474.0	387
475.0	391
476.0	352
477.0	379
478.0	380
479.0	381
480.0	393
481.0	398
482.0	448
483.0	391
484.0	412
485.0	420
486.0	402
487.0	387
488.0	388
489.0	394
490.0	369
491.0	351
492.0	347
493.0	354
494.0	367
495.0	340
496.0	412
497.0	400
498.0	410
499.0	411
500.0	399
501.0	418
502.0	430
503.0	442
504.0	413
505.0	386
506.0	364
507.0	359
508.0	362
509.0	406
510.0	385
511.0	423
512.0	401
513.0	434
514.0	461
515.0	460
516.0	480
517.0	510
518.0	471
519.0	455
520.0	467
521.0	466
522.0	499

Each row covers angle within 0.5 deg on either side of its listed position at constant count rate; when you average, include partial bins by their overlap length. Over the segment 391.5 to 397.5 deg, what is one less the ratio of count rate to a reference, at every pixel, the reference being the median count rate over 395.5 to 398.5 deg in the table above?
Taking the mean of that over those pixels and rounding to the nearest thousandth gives 0.054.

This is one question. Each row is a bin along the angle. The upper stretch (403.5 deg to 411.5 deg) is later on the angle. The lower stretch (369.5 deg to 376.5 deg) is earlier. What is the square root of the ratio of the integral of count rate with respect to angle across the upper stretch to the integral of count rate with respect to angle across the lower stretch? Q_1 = 1.12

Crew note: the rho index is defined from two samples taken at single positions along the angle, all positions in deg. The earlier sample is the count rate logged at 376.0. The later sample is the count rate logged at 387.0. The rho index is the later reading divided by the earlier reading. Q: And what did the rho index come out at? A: 1.03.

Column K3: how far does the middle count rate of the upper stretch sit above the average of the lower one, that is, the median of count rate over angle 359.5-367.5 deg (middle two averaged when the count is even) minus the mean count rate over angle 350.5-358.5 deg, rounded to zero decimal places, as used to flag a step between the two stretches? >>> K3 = 76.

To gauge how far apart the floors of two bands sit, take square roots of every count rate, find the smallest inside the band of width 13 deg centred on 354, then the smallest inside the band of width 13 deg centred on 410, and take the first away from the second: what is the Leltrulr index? 4.9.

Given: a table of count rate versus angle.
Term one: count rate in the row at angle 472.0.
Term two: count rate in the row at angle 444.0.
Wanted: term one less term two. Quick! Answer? 131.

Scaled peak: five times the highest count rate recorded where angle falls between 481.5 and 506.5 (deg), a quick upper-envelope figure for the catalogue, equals 2240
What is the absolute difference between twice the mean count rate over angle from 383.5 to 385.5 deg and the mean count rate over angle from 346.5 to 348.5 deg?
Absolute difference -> 372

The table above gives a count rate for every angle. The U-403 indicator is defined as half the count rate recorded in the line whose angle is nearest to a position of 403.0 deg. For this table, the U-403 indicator 147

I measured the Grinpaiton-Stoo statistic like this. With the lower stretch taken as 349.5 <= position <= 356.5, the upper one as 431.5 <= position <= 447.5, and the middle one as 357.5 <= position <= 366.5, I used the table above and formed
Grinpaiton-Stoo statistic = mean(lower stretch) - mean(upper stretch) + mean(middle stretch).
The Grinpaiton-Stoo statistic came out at 129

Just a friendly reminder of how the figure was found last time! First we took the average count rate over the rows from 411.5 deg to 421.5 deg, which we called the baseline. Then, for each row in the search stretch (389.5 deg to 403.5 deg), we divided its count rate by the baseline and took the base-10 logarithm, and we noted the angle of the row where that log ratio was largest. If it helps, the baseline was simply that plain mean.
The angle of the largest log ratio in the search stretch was 396.0 deg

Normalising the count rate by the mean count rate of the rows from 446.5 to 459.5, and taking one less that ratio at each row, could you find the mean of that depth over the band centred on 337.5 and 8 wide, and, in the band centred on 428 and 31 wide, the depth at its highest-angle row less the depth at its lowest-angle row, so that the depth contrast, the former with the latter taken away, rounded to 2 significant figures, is 0.43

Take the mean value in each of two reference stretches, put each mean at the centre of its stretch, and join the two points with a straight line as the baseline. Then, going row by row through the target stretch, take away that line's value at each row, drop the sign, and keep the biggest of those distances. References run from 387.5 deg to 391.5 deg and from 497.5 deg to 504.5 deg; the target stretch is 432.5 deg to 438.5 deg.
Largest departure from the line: 16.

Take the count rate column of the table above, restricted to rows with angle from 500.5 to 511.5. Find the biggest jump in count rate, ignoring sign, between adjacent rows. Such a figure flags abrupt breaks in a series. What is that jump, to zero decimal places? 44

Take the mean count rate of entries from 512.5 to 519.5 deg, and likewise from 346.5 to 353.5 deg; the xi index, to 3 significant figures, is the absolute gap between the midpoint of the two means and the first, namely 153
